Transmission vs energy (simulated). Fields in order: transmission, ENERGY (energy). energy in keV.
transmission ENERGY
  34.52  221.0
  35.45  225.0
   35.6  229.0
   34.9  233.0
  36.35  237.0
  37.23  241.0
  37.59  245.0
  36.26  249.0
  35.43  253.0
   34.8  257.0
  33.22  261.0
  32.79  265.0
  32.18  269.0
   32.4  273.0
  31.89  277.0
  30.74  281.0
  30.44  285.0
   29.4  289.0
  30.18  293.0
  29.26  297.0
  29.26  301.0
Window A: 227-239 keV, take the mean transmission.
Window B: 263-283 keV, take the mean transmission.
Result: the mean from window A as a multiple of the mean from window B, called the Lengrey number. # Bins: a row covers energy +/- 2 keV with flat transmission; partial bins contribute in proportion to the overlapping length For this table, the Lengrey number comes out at 1.11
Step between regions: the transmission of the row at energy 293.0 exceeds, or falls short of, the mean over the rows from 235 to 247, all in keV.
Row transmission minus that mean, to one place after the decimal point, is -6.9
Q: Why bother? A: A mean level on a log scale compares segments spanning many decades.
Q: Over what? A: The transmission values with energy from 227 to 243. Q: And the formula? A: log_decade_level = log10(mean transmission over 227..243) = 1.56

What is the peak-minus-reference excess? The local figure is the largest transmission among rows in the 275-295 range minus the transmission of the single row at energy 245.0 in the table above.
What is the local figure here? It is -5.70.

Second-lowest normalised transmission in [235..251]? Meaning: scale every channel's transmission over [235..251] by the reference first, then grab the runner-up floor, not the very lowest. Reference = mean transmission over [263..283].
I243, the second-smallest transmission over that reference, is 1.14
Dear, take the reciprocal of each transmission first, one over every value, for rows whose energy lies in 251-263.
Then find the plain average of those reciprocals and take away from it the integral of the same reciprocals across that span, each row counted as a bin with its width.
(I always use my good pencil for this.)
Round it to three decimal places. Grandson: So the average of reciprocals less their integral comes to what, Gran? -0.319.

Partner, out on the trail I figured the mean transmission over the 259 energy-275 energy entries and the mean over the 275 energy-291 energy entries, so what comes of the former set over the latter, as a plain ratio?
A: 1.07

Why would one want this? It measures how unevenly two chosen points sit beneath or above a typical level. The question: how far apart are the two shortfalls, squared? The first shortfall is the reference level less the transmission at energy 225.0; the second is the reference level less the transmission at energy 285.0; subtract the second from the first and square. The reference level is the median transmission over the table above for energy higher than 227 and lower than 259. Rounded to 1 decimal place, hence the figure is 25.1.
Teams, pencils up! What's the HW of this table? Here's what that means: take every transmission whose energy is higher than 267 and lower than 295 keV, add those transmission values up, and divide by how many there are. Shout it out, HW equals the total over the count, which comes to 31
